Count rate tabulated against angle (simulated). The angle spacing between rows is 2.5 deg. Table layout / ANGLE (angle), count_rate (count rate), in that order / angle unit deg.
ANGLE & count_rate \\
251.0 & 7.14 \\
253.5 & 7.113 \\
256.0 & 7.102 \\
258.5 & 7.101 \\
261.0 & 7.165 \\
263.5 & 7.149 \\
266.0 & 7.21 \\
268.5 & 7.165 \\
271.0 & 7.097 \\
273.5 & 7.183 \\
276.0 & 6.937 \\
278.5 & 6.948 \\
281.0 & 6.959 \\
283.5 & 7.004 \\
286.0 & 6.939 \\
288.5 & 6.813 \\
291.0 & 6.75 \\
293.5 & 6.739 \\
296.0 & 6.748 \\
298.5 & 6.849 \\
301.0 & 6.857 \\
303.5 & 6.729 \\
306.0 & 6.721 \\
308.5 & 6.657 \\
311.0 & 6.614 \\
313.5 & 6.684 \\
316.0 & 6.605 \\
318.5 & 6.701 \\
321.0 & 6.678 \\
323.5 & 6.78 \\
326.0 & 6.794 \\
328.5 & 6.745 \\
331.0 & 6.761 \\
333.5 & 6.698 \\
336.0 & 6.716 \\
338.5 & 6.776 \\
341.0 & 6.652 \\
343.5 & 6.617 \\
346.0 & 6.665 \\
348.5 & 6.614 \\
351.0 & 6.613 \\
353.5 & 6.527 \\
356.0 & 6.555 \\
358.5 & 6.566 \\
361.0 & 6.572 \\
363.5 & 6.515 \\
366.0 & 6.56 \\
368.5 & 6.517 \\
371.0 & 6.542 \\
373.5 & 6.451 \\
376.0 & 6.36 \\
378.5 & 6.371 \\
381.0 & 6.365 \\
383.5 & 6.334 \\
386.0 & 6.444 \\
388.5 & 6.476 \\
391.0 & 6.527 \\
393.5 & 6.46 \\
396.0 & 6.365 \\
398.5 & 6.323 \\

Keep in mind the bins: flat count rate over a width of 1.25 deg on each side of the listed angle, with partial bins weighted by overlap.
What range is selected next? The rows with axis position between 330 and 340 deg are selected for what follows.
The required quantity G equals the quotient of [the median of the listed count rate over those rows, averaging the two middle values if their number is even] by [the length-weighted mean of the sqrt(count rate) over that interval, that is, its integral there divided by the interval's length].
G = 2.597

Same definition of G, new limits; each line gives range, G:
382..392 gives 2.545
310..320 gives 2.578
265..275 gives 2.682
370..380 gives 2.529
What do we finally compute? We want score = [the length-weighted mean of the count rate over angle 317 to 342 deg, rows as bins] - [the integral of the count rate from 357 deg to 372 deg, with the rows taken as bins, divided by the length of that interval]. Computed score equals 0.18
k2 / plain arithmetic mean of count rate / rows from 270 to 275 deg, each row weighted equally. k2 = 7.14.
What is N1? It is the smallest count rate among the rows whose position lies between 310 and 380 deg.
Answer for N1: 6.36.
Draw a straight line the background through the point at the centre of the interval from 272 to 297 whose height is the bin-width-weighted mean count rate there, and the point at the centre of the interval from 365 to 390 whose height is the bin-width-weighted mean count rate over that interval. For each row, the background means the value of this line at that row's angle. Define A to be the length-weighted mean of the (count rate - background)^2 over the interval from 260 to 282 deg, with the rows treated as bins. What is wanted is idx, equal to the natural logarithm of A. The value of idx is -3.9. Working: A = 0.0206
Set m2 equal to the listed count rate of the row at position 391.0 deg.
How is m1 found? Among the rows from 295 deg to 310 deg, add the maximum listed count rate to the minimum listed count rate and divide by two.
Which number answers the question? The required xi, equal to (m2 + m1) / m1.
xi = 1.97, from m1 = 6.76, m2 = 6.527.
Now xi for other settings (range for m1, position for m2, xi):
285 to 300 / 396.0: 1.93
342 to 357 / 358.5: 2.00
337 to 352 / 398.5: 1.94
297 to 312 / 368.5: 1.97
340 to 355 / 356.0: 1.99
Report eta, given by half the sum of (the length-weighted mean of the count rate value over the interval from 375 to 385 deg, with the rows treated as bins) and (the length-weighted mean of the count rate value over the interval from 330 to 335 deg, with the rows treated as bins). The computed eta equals 6.54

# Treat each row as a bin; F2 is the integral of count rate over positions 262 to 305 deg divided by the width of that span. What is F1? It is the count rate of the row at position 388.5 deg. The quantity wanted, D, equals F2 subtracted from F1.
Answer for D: -0.47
